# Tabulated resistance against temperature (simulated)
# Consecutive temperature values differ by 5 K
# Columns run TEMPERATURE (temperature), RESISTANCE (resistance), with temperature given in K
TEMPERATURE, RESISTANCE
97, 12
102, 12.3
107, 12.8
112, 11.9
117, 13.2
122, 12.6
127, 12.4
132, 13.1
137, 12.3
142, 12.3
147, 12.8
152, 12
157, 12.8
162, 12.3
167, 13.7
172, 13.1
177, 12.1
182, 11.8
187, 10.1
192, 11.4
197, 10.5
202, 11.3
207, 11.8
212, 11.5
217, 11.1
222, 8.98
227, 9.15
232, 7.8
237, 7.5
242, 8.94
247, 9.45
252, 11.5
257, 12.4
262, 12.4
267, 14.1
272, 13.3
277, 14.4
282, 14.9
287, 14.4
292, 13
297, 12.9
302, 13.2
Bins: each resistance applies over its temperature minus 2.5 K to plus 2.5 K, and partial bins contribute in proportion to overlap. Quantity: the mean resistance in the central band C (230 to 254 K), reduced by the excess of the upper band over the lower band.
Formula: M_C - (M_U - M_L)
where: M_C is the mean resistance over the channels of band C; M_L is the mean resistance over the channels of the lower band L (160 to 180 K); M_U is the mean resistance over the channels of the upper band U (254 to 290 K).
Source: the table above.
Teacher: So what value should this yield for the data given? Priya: 8.1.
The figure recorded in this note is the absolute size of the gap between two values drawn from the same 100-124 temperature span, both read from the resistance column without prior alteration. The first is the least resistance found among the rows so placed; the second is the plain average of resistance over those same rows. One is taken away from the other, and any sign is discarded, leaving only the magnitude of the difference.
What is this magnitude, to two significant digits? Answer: 0.66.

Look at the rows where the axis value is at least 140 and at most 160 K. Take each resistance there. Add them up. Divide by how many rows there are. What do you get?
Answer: 12.5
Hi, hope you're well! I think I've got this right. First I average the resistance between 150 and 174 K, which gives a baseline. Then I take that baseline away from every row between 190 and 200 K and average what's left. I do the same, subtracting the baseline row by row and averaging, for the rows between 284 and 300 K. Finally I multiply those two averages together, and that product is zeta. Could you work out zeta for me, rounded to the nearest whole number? -1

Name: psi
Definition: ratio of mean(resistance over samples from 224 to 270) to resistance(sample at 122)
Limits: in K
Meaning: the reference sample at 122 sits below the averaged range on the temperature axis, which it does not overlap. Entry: 0.82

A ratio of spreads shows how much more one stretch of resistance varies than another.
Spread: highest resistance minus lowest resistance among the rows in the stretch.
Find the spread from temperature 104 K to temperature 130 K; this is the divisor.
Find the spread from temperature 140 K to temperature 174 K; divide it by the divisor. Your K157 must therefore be 1.3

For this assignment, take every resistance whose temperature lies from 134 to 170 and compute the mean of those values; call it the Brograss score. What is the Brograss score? 12.6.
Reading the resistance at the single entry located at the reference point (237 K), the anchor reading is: 7.5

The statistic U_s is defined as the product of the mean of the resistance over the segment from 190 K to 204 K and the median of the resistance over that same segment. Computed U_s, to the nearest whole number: 125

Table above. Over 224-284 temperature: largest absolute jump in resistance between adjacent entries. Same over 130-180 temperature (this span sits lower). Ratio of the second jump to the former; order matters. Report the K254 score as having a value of 0.68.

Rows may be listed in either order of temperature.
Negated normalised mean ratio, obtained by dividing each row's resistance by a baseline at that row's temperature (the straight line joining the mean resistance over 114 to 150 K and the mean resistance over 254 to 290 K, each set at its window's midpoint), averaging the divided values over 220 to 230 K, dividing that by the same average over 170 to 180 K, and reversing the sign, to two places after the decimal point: -0.70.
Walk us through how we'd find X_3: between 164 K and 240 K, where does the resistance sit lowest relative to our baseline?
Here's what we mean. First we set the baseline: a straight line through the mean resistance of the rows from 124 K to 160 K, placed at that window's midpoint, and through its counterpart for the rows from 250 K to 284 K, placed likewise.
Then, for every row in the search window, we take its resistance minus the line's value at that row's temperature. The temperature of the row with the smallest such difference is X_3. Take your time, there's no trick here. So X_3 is 237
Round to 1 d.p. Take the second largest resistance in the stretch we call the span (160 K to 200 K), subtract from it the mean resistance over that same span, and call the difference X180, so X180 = 1.2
